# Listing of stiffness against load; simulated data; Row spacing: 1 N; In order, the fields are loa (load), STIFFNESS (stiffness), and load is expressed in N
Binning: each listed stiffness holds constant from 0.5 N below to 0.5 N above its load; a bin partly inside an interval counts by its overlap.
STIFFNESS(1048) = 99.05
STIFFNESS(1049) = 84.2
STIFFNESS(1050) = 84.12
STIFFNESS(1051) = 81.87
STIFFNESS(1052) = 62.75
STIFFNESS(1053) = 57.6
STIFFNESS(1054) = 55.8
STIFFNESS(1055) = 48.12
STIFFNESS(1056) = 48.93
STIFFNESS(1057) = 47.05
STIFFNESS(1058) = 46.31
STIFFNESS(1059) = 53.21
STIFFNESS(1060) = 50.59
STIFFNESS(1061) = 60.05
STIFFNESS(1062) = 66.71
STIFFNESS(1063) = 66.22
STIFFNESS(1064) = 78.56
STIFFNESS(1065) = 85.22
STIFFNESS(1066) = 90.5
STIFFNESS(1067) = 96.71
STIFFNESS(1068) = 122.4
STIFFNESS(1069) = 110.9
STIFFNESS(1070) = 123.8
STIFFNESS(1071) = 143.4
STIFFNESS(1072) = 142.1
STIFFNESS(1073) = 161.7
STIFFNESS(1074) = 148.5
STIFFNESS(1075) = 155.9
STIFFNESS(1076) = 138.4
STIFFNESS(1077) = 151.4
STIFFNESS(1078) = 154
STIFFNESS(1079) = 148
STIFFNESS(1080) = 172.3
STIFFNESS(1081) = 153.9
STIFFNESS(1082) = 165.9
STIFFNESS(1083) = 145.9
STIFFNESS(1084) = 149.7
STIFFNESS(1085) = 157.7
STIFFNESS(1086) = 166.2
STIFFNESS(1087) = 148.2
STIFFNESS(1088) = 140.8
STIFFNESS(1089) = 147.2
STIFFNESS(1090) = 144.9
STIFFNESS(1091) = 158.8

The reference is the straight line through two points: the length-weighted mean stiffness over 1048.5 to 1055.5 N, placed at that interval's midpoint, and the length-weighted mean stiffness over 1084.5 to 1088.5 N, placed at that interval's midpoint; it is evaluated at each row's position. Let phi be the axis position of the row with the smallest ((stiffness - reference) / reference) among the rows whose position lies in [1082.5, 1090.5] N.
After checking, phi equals 1090 N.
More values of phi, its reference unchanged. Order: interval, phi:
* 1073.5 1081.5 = 1076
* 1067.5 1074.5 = 1069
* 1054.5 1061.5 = 1058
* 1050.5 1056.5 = 1056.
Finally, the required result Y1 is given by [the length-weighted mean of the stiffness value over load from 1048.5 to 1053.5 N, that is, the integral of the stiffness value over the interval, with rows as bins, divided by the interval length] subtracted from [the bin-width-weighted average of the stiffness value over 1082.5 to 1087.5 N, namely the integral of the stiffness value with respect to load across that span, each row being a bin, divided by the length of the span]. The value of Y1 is 79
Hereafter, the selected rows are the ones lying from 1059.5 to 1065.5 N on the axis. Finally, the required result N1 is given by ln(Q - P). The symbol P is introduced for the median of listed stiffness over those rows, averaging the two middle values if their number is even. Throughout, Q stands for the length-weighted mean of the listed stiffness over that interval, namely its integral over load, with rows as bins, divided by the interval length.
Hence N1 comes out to 0.36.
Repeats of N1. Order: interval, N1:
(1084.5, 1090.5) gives 1.14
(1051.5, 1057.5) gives 0.01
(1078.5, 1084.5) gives 1.42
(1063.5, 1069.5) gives 1.33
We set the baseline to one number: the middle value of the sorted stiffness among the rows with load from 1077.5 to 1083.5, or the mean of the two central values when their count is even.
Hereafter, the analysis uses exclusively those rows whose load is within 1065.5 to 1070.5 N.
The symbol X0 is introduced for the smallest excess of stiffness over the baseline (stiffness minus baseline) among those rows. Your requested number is -63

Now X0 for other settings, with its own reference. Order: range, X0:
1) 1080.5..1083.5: -8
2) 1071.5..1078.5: -16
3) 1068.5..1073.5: -43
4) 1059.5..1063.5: -103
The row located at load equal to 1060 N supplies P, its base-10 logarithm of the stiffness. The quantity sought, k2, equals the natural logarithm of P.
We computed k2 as 0.53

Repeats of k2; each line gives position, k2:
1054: 0.56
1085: 0.79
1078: 0.78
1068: 0.74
